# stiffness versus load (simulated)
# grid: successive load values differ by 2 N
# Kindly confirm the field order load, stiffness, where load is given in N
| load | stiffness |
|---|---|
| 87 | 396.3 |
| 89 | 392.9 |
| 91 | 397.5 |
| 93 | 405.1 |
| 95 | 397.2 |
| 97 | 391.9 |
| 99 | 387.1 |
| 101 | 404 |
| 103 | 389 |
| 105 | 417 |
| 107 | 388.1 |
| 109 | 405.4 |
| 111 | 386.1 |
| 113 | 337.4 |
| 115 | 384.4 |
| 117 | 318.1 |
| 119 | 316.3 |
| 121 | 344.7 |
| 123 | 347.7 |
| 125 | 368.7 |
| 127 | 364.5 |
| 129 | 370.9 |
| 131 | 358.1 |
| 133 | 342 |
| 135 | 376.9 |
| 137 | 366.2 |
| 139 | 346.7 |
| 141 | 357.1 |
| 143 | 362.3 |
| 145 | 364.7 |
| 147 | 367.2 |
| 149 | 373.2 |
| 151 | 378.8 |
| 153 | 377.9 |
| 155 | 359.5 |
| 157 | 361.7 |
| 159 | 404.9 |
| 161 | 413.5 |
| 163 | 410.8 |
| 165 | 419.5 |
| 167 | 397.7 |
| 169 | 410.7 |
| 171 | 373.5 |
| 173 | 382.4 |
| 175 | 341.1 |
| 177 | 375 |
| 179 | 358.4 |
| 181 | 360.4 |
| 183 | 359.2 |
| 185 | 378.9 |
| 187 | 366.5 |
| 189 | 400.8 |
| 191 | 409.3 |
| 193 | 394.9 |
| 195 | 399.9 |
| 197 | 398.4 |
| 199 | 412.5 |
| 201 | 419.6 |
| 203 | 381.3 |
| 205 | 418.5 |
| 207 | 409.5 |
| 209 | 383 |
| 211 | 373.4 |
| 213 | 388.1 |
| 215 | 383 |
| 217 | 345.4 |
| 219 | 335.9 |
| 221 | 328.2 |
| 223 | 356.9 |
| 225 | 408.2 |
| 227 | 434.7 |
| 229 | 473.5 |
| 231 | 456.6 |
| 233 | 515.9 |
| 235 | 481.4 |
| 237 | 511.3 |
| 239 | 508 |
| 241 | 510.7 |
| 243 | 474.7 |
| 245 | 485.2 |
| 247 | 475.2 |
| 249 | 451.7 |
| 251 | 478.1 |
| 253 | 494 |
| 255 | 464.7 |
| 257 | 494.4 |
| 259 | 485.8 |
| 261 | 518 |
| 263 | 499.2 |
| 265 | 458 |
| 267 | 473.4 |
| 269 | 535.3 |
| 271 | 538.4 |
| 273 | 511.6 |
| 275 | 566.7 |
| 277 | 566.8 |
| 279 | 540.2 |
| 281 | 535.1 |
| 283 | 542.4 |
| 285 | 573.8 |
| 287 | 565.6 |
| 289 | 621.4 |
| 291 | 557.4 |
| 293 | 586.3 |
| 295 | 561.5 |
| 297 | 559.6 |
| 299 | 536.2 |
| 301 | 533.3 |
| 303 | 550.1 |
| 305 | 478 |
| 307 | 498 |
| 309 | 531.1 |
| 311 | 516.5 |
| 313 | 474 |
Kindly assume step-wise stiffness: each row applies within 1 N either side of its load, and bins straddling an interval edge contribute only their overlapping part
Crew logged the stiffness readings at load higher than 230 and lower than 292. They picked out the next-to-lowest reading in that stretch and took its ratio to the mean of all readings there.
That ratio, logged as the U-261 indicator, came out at 0.89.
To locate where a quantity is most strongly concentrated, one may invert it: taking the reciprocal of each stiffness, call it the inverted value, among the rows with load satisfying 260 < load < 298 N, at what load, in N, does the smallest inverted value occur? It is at 289 N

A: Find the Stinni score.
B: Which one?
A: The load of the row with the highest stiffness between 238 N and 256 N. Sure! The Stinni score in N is 241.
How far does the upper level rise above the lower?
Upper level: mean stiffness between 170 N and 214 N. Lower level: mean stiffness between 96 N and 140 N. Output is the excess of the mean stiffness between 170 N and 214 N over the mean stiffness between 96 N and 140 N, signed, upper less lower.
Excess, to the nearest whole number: 17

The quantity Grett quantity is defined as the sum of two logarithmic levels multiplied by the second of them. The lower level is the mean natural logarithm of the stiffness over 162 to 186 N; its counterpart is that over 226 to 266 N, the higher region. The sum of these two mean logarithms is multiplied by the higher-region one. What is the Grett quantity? 74.9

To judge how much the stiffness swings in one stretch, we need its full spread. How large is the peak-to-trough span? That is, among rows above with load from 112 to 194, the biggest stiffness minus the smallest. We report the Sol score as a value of 103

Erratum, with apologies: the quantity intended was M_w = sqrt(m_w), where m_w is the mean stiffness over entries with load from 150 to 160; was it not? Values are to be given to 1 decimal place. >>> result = 19.4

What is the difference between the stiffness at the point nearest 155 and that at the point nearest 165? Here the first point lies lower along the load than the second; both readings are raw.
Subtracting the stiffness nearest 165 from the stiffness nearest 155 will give -60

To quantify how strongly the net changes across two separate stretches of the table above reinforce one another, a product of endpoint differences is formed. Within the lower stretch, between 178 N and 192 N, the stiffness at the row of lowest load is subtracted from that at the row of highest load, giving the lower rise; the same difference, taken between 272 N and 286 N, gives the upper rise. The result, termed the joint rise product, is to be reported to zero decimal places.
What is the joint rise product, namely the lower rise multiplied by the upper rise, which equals 3166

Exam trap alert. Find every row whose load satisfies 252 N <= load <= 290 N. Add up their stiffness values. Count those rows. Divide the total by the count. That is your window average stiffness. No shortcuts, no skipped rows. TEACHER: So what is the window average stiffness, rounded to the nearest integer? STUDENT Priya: 526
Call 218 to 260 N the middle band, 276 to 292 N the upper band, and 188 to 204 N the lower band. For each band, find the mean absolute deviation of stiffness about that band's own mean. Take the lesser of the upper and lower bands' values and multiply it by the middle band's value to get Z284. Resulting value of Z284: 365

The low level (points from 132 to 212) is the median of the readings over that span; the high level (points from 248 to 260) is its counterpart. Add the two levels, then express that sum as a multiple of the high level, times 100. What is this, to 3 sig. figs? 179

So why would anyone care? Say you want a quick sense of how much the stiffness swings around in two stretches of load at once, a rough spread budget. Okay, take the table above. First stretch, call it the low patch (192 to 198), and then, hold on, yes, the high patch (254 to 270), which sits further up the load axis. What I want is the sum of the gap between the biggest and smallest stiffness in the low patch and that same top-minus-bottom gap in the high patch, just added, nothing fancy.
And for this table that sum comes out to 82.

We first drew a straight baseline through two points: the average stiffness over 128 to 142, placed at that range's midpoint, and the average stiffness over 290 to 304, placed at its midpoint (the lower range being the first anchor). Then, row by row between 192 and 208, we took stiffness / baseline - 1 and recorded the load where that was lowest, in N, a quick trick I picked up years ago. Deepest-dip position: 203 N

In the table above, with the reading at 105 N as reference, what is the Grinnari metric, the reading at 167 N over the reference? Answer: 0.95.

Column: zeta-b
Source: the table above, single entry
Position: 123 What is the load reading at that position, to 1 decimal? 347.7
